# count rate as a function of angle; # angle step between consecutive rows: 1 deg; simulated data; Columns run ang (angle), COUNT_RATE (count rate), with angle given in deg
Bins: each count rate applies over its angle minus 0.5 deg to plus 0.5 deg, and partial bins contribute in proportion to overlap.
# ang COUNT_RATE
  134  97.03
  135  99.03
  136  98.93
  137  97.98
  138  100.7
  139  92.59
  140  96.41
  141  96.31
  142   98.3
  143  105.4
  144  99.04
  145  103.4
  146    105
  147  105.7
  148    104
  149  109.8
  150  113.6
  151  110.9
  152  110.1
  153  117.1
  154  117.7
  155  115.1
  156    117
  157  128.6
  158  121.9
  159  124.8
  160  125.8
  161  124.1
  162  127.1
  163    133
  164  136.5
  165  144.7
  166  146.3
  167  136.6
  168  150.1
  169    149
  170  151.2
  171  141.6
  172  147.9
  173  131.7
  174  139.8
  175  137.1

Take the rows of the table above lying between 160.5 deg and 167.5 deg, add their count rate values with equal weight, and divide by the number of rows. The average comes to 135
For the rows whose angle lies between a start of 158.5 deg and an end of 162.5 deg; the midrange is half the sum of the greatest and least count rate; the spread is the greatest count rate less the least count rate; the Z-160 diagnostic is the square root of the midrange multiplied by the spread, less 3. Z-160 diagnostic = 16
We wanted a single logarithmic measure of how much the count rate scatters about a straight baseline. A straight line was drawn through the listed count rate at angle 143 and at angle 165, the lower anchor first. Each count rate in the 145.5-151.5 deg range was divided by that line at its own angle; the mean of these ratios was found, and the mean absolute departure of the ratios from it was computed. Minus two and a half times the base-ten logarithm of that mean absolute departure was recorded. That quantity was 4.7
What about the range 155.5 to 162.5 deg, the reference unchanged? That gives 4.4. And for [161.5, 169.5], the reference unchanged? 3.8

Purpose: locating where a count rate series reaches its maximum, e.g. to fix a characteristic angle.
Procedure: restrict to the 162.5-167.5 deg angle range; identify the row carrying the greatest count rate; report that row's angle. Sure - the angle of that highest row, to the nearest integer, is 166 deg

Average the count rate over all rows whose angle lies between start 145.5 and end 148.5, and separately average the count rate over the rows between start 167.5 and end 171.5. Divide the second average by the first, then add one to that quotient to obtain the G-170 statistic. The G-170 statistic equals 2.4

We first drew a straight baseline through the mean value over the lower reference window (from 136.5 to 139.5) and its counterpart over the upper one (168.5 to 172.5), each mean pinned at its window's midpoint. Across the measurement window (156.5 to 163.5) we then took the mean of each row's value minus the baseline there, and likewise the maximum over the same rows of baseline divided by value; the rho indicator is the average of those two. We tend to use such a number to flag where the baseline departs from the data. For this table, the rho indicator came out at -1.8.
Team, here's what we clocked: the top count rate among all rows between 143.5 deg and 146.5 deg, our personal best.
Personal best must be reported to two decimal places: 105.00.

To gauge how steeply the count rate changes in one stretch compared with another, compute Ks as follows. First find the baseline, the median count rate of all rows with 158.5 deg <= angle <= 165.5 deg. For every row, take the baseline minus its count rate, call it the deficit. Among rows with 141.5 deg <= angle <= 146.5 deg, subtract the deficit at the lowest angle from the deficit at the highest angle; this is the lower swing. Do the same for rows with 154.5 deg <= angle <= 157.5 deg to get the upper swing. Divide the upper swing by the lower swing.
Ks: 2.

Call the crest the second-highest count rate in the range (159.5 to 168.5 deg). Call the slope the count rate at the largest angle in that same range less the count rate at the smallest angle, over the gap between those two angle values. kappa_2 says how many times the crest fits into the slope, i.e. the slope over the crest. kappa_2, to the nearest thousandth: 0.021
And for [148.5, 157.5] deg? 0.020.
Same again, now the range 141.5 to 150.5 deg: 0.017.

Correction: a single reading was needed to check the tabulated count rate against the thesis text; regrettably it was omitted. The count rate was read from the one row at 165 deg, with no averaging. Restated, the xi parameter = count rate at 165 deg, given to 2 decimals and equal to 144.70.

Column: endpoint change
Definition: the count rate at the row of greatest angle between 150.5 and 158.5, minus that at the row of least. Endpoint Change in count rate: 11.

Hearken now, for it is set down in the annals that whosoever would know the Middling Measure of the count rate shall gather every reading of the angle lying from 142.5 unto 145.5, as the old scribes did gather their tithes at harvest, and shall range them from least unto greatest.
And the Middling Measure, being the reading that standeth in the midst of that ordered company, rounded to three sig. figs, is 103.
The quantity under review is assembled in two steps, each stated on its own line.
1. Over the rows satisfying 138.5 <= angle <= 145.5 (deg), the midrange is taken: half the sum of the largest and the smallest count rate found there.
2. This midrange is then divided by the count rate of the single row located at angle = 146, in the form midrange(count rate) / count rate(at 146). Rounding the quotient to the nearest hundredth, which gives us 0.94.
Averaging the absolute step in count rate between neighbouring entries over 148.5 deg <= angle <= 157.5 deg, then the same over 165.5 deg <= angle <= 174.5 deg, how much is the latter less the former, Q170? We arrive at 4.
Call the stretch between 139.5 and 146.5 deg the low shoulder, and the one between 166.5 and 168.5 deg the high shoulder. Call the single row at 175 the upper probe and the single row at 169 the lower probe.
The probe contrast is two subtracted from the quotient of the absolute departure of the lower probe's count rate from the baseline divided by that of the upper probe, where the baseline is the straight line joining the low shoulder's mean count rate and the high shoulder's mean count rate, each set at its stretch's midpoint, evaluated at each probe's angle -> -1.8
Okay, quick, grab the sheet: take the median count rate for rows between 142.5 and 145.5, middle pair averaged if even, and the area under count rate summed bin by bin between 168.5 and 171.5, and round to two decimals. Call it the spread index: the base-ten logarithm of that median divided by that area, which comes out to -0.63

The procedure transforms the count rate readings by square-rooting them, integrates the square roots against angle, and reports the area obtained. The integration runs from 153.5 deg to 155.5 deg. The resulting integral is 21.6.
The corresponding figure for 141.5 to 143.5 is 20.2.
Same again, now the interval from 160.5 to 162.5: 22.4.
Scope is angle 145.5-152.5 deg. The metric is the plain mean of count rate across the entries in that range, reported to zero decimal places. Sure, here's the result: 108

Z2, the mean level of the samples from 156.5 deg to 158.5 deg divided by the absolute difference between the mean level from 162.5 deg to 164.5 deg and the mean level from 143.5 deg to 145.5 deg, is 3.7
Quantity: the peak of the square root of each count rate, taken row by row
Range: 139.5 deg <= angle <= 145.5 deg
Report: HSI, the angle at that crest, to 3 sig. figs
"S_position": 143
